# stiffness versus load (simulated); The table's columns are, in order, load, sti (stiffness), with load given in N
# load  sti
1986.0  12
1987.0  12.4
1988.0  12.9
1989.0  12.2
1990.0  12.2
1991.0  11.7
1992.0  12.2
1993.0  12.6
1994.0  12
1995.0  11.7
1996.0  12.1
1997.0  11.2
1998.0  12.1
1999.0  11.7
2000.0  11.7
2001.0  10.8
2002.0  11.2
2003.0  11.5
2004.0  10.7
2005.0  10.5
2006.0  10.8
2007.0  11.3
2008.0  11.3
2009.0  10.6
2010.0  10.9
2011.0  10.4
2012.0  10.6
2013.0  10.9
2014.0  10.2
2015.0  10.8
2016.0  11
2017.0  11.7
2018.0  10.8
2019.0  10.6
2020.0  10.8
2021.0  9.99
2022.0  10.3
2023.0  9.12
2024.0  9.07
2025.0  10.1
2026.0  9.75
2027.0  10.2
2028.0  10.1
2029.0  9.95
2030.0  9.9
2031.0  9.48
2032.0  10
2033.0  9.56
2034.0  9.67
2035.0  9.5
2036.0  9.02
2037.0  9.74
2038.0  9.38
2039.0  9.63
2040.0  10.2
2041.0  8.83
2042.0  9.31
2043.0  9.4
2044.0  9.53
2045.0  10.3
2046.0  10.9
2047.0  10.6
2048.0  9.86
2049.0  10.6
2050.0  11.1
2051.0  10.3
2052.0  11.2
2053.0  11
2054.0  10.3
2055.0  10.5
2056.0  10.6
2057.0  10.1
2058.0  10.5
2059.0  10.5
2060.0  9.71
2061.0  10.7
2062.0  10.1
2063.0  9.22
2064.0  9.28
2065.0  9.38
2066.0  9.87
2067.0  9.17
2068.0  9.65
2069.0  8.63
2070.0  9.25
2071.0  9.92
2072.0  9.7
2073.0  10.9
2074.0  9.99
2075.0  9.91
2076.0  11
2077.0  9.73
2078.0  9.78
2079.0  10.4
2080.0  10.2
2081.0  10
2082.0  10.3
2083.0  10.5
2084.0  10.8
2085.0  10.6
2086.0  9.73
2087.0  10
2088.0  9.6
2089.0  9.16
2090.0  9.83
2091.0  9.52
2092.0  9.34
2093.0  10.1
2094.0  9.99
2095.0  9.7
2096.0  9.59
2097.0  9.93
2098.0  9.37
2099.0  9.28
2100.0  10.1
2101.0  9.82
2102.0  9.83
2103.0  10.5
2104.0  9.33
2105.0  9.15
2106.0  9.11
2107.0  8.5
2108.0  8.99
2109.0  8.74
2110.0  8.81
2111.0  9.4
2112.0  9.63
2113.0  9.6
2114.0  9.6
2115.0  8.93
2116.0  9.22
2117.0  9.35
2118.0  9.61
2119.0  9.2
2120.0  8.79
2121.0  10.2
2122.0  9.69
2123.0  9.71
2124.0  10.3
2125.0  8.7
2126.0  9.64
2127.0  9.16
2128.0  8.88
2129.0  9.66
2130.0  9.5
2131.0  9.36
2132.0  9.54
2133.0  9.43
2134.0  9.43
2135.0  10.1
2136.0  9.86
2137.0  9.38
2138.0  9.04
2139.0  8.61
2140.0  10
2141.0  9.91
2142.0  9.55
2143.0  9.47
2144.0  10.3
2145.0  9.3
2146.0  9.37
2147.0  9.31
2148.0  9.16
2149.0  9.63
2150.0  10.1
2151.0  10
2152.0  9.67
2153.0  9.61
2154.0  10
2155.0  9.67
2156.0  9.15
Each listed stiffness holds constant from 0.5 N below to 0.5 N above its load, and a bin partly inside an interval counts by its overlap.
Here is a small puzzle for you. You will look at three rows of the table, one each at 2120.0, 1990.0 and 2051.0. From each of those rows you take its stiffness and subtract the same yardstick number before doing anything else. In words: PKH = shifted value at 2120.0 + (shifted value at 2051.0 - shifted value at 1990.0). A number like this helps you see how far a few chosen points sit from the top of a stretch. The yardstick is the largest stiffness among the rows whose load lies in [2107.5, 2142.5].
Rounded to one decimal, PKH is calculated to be -3.4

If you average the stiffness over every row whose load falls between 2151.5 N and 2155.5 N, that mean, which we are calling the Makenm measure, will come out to 9.7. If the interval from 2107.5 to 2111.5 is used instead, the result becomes 9.0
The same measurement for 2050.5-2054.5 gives 10.7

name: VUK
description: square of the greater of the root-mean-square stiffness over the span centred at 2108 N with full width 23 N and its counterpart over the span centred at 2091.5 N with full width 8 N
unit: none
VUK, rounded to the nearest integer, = 93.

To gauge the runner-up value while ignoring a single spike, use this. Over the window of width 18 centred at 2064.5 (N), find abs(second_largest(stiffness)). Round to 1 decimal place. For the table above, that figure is 10.7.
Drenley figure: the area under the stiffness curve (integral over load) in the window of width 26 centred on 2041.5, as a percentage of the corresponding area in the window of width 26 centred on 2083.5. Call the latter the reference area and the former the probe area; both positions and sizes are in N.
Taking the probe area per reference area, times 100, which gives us 100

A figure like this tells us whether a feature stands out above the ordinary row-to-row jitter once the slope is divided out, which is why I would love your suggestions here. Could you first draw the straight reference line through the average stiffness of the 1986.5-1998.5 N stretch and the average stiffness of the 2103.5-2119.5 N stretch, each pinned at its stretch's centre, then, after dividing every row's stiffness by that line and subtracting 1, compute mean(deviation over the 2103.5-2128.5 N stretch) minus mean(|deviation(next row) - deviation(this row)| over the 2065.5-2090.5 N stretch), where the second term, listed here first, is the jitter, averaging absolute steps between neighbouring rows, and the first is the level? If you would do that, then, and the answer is -0.031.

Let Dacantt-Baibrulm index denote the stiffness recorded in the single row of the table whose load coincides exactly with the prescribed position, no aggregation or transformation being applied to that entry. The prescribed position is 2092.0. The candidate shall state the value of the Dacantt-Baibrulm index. 9.34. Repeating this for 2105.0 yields 9.15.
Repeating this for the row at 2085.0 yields 10.6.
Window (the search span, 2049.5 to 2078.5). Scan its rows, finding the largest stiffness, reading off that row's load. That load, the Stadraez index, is 2052.0 N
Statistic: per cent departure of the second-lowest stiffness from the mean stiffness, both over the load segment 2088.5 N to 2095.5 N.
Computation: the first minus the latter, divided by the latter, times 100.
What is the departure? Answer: -3.3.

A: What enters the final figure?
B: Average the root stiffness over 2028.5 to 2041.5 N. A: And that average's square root 1.76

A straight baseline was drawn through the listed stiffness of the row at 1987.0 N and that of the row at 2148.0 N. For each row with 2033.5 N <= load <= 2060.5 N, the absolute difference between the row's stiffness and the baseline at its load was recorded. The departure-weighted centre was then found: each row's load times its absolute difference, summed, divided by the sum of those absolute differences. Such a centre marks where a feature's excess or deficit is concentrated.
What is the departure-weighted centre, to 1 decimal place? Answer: 2043.2 N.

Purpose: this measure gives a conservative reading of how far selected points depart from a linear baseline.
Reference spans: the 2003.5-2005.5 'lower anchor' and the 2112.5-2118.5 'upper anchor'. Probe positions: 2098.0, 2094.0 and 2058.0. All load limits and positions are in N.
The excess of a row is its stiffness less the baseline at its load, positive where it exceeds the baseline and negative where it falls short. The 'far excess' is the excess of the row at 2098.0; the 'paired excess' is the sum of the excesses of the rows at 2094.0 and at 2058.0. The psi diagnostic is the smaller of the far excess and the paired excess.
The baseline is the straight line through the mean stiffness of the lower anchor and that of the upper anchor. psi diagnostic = -0.21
